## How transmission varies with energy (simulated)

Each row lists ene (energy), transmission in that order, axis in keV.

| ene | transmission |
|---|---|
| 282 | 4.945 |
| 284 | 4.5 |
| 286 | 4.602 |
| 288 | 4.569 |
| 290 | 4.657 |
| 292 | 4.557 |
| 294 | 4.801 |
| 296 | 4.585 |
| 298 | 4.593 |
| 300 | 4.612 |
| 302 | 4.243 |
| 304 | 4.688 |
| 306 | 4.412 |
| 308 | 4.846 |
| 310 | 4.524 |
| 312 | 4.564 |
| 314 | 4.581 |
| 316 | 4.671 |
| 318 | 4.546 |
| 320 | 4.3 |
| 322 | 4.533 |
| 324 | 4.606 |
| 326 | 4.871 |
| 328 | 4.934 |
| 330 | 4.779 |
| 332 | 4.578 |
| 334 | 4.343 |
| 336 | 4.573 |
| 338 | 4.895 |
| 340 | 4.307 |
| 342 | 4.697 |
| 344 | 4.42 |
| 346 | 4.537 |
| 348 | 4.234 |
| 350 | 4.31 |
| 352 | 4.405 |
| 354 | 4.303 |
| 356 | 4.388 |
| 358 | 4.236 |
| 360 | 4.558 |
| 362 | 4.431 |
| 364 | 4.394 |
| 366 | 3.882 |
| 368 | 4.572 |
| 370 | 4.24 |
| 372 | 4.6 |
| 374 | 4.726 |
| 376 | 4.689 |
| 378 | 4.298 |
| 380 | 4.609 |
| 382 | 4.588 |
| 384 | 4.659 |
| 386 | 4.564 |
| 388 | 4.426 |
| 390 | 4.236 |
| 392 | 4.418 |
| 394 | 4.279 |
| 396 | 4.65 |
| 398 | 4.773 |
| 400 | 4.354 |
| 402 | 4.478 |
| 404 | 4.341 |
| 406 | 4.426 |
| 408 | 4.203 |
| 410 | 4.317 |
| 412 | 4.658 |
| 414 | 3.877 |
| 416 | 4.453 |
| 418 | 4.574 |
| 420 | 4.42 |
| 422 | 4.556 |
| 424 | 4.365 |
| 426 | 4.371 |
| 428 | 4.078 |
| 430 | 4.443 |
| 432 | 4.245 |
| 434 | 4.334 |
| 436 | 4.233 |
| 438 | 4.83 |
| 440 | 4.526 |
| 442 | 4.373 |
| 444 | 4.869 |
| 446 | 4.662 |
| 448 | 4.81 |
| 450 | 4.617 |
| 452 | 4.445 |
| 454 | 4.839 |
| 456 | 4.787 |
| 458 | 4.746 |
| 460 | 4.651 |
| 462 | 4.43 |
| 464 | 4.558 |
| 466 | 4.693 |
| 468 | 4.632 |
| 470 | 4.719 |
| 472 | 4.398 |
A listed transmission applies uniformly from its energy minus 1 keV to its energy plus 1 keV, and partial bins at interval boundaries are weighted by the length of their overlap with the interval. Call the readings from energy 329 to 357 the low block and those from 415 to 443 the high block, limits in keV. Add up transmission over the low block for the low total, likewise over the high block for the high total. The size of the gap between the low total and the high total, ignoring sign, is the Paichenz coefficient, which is 1.0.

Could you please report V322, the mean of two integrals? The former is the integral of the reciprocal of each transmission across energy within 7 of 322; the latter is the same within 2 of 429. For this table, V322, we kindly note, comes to 2.0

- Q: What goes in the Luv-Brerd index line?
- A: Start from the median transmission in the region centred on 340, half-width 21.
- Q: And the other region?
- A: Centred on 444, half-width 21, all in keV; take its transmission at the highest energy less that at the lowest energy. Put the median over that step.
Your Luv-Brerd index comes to 23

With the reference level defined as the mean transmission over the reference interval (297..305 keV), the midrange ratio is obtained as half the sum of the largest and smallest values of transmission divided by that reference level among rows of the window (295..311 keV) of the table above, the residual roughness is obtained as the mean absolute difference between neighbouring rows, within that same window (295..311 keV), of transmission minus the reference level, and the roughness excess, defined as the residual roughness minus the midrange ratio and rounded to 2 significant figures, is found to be -0.73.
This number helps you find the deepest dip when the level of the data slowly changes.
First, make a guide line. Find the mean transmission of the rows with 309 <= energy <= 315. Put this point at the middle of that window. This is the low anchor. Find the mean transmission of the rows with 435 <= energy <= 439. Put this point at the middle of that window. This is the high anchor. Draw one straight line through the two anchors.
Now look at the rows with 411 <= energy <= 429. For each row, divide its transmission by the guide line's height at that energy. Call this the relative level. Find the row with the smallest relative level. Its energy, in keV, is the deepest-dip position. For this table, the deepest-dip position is 414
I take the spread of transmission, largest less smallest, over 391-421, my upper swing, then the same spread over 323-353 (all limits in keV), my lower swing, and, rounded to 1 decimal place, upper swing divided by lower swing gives 1.3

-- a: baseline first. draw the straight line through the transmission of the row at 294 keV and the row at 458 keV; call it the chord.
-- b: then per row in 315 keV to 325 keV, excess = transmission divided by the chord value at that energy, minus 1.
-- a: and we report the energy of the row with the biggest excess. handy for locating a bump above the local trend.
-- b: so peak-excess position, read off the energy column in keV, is 316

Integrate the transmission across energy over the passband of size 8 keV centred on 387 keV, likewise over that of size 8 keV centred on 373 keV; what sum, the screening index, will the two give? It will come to 72.3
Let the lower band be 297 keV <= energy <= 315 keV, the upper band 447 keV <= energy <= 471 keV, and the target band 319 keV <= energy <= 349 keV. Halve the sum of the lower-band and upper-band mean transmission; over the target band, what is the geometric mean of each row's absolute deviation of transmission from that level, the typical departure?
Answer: 0.12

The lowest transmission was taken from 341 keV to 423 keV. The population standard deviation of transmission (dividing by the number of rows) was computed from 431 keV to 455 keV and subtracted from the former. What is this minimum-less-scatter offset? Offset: 3.65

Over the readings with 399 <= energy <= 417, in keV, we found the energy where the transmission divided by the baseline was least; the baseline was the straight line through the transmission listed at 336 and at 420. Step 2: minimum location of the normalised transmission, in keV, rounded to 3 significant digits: 414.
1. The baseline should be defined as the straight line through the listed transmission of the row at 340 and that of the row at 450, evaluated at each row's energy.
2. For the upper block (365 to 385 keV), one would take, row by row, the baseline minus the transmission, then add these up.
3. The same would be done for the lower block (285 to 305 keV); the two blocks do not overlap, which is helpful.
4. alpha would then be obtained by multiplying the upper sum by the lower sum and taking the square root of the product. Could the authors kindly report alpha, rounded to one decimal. 1.8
